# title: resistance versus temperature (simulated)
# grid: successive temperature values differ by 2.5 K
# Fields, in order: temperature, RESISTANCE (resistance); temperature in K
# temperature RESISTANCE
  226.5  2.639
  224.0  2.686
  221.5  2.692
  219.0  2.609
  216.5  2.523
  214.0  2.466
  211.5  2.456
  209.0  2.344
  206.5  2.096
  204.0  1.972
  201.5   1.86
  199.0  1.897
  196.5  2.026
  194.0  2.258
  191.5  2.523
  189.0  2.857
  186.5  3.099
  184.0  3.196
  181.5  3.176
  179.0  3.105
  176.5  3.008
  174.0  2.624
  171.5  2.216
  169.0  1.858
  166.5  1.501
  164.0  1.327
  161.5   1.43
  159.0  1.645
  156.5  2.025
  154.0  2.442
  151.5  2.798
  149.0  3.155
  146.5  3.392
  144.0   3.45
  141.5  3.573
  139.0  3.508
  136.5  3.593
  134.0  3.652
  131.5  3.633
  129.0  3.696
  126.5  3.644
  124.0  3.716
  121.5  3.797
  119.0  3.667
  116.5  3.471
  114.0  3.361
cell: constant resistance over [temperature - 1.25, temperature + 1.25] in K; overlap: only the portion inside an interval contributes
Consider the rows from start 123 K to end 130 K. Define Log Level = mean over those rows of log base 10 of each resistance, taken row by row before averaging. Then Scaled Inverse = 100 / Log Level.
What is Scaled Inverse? 177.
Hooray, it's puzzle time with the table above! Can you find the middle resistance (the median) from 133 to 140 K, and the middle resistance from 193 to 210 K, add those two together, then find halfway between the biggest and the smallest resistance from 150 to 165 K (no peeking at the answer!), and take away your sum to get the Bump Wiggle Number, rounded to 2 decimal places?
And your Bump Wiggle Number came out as -3.56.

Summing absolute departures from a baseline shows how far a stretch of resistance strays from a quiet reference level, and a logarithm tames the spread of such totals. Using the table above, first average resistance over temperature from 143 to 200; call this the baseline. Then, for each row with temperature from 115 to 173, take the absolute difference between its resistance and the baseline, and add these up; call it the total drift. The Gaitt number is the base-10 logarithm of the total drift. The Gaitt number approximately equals 1.3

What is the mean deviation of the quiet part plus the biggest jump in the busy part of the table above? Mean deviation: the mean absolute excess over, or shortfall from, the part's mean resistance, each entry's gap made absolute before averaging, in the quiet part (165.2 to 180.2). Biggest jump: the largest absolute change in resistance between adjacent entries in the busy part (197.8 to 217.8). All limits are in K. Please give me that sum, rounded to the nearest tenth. 0.8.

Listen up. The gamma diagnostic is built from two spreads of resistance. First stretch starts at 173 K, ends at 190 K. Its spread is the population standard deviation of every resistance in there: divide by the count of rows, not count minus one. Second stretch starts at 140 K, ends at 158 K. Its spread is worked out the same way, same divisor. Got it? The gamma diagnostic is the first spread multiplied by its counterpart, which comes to 0.10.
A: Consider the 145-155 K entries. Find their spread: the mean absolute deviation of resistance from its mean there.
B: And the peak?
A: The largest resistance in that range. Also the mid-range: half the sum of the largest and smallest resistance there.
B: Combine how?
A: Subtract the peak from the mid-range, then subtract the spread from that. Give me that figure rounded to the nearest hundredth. -0.80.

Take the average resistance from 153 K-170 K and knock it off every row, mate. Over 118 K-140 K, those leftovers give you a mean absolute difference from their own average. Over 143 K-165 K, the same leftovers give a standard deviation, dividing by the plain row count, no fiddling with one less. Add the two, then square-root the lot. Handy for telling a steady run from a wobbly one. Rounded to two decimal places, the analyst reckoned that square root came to 0.92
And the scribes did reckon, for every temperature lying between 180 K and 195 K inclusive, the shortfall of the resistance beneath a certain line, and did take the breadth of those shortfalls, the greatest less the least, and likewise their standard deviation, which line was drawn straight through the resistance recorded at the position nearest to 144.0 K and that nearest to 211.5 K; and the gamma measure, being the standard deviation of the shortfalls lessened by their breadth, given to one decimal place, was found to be -0.5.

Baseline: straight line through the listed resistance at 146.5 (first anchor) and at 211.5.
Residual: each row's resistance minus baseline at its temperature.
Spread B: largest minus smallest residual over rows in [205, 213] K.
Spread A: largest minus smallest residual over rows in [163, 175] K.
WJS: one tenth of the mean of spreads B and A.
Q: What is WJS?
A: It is 0.094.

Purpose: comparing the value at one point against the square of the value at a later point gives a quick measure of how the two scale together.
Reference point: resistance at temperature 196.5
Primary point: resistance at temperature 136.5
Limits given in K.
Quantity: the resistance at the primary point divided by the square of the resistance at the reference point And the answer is 0.88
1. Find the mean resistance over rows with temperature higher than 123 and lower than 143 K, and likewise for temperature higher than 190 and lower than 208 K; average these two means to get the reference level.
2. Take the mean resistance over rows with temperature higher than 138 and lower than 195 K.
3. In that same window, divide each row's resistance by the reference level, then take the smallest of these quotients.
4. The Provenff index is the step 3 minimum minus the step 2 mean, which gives -2.15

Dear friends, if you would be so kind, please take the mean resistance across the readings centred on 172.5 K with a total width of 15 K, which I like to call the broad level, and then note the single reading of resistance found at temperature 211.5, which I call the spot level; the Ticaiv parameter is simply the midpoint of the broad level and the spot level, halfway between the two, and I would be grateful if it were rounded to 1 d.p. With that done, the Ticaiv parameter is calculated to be 2.4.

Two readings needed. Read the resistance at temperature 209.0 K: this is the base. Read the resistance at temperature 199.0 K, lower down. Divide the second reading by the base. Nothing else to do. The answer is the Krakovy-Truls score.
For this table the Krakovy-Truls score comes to 0.81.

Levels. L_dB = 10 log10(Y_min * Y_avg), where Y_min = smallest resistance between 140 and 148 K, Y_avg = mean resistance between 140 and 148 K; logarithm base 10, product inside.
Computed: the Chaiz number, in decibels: 11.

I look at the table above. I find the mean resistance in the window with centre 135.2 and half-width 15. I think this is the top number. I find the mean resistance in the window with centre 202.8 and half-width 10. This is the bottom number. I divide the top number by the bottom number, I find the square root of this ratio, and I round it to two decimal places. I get 1.30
